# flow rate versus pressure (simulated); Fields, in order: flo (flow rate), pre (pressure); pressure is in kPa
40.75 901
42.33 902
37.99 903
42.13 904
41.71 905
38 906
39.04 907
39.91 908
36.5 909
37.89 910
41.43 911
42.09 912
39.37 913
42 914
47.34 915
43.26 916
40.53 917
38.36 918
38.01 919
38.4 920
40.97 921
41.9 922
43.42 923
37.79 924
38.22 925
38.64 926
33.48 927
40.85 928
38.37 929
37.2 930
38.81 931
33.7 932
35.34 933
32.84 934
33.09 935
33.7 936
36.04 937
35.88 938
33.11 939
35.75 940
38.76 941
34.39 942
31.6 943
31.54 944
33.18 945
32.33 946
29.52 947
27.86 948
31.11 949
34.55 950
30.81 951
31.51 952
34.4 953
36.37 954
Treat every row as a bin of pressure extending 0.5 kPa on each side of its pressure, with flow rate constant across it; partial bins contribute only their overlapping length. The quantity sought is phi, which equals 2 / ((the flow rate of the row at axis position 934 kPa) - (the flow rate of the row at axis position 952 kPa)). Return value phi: 1.50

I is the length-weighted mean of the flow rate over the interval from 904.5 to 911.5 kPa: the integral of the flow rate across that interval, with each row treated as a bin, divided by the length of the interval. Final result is 39.2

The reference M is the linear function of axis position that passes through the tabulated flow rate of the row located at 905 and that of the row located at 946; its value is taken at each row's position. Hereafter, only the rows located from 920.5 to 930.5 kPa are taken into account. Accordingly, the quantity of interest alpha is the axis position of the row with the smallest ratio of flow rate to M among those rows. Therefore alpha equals 927 kPa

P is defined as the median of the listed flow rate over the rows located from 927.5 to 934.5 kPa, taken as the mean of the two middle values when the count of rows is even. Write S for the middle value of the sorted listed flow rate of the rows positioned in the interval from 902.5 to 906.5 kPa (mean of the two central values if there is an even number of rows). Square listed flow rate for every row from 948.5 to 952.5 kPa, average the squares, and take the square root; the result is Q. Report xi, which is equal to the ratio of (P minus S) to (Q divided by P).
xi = -3.1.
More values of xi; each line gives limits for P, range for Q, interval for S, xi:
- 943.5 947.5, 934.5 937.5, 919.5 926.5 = -6.2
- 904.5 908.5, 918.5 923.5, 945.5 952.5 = 8.1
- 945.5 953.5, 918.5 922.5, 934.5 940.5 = -2.7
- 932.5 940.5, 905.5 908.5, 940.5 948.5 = 2.3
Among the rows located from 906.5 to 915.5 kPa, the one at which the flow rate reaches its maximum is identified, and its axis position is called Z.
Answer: 915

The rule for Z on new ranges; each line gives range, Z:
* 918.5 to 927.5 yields 923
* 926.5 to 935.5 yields 928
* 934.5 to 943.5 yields 941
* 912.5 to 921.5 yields 915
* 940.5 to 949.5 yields 941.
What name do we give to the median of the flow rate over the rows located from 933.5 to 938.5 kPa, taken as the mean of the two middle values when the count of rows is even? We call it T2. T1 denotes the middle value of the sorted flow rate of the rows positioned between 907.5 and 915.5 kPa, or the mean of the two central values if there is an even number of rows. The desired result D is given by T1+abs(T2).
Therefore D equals 74.4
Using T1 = 41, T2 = 34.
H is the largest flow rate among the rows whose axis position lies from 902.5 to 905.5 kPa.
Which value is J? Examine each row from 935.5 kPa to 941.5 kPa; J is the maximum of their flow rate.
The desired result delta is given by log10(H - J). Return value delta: 0.5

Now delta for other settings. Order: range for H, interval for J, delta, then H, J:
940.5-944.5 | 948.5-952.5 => 0.6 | 38.76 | 34.55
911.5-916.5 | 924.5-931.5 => 0.8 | 47.34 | 40.85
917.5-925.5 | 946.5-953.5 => 0.9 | 43.42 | 34.55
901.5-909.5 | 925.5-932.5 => 0.2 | 42.33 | 40.85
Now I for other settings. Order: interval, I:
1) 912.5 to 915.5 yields 42.9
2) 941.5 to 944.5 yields 32.5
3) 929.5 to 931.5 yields 38.0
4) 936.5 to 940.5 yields 35.2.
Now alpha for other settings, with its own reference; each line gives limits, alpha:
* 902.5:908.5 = 903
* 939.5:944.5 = 943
